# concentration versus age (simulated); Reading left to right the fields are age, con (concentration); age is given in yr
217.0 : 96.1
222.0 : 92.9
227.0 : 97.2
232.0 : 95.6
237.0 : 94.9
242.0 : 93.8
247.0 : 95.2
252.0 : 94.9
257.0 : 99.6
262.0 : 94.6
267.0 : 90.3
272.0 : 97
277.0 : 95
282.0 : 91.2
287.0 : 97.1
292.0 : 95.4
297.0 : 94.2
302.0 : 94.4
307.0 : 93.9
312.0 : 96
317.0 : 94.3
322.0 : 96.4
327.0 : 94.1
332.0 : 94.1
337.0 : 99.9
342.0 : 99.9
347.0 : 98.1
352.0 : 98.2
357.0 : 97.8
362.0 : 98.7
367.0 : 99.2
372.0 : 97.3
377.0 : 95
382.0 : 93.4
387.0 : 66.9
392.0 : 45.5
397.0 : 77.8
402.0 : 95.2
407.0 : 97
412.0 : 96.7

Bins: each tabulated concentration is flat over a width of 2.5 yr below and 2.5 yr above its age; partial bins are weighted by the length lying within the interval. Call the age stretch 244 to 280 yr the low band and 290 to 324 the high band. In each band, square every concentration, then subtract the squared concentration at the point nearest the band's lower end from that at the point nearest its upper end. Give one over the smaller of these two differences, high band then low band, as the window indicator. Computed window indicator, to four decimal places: -0.0263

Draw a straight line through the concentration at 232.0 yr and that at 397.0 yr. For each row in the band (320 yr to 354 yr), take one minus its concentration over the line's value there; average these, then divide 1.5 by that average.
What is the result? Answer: -10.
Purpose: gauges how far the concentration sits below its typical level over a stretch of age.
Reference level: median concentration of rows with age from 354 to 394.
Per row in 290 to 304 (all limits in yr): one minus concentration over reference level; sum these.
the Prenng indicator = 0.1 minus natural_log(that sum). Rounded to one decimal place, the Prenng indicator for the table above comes 3.2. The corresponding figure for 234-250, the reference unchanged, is 3.2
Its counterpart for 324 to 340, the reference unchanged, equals 5.7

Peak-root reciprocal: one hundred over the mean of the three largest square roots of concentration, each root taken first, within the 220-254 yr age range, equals 10.2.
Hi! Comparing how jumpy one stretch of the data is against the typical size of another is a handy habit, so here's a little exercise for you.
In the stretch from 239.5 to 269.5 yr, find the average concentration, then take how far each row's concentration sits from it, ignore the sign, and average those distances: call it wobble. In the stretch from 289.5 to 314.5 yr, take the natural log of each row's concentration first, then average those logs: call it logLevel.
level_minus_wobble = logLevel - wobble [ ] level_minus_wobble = 2.72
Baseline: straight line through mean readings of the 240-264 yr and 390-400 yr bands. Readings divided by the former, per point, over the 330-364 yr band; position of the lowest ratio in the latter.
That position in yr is 332.0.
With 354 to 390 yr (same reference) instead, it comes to 387.0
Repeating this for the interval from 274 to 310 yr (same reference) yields 282.0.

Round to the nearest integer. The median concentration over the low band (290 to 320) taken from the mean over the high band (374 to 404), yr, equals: -15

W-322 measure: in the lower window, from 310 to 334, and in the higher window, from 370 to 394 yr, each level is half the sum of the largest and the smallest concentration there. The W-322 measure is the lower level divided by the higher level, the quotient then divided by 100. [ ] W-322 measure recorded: 0.0133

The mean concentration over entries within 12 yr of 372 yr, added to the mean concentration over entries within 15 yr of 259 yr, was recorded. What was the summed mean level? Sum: 192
